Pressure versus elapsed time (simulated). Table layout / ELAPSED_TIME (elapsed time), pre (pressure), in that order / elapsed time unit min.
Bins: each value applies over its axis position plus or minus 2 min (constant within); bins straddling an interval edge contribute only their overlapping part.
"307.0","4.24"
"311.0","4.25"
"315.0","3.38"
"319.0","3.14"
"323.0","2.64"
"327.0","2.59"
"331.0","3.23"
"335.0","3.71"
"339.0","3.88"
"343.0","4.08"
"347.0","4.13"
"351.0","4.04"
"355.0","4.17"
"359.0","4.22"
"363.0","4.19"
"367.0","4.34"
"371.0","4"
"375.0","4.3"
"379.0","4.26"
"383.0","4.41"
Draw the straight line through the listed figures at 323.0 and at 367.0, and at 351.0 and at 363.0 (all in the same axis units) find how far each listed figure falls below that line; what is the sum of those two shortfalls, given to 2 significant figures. -0.32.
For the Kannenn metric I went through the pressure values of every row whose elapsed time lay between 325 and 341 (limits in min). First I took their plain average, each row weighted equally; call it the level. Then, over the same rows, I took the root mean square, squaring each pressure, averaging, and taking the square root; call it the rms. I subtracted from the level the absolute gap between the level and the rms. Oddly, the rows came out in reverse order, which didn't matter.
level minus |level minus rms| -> 3.3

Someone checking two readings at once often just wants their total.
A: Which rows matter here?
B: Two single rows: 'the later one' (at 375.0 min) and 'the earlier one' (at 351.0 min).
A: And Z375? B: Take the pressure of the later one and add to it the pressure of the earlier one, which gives 8.3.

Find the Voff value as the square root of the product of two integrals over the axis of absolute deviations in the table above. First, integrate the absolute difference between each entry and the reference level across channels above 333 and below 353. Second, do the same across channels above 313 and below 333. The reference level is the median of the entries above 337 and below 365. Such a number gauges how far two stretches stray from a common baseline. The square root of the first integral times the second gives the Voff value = 9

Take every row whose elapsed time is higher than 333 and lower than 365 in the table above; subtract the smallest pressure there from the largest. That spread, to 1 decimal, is 0.5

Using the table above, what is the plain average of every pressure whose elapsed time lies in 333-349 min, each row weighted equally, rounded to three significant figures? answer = 3.95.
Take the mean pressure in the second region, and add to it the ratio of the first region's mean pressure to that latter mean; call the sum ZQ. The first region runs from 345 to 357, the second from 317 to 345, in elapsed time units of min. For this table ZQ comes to 4.56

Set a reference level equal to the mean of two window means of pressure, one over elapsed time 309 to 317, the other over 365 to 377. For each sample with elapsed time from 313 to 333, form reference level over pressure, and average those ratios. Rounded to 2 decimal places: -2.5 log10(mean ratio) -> -0.33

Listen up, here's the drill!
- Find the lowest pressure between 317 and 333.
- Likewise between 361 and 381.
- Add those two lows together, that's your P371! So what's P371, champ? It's 6.6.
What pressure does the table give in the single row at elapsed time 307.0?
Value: 4.24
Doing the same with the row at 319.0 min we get 3.14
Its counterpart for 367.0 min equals 4.34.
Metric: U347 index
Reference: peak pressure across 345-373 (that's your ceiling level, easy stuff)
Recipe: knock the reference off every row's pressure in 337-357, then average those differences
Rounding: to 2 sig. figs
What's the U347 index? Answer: -0.28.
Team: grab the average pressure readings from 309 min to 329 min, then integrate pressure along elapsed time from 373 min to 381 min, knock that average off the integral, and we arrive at 31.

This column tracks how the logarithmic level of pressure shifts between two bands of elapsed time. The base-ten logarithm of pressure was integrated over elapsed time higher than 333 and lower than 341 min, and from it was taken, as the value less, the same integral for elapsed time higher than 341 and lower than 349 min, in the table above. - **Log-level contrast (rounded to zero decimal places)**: 0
